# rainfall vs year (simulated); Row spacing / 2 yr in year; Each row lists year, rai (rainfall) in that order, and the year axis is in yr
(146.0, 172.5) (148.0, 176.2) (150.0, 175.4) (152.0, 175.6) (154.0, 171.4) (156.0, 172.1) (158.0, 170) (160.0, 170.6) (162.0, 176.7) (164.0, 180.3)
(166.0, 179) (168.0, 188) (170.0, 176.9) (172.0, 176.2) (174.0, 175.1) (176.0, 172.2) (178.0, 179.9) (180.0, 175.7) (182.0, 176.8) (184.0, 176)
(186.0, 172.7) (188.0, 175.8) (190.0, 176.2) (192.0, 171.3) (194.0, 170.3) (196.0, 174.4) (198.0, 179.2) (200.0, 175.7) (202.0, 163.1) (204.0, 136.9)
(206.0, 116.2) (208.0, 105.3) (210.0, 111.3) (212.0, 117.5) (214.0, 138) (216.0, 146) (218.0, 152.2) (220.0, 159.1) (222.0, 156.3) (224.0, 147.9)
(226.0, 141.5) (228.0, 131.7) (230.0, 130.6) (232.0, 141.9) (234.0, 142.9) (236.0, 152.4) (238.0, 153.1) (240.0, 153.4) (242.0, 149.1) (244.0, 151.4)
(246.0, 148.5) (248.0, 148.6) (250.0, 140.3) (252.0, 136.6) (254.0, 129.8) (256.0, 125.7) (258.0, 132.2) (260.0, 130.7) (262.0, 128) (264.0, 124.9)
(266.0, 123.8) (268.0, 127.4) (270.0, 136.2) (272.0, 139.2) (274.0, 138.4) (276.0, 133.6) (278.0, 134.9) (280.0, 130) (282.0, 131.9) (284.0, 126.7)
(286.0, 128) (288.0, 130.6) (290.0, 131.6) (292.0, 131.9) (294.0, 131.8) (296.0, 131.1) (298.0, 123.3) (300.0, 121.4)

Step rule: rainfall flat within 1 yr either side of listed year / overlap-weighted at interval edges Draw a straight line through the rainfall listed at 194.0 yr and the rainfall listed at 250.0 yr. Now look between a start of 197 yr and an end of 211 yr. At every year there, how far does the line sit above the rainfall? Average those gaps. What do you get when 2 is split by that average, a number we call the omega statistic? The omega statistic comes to 0.1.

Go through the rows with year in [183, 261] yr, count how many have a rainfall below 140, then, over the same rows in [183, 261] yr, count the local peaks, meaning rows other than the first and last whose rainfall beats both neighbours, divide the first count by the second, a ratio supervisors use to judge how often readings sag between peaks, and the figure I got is 1.9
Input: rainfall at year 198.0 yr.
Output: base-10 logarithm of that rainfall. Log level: 2.25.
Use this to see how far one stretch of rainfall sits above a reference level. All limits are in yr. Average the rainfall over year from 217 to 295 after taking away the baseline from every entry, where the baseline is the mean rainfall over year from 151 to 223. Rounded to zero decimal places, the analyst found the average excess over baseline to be -26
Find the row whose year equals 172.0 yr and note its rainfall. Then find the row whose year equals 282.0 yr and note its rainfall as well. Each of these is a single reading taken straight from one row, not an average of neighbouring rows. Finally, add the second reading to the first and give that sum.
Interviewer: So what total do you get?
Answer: 308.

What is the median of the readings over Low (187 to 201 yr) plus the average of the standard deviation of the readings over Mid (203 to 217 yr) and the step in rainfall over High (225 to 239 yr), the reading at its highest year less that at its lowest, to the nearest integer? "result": 189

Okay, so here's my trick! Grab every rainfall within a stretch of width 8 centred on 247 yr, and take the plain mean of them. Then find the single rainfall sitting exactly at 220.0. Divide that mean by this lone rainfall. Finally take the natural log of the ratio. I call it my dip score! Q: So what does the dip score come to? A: -0.08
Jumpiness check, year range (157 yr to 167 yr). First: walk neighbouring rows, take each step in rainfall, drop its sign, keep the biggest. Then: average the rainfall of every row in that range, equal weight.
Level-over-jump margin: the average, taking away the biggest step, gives 169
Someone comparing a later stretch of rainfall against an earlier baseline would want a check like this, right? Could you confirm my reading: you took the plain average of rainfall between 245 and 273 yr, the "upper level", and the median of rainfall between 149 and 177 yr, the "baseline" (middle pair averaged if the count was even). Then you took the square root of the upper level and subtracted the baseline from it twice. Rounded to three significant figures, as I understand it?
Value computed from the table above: -339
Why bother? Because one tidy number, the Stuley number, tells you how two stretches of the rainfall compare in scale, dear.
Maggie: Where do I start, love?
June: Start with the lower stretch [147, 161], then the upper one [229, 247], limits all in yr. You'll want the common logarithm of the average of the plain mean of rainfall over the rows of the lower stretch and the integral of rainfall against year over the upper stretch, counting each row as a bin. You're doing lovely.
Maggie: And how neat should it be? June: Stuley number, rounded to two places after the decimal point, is 3.15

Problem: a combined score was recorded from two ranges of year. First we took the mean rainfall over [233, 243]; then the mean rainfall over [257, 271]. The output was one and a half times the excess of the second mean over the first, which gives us -32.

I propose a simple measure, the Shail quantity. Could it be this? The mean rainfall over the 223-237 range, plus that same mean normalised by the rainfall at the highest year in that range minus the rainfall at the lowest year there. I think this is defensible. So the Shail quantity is 173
